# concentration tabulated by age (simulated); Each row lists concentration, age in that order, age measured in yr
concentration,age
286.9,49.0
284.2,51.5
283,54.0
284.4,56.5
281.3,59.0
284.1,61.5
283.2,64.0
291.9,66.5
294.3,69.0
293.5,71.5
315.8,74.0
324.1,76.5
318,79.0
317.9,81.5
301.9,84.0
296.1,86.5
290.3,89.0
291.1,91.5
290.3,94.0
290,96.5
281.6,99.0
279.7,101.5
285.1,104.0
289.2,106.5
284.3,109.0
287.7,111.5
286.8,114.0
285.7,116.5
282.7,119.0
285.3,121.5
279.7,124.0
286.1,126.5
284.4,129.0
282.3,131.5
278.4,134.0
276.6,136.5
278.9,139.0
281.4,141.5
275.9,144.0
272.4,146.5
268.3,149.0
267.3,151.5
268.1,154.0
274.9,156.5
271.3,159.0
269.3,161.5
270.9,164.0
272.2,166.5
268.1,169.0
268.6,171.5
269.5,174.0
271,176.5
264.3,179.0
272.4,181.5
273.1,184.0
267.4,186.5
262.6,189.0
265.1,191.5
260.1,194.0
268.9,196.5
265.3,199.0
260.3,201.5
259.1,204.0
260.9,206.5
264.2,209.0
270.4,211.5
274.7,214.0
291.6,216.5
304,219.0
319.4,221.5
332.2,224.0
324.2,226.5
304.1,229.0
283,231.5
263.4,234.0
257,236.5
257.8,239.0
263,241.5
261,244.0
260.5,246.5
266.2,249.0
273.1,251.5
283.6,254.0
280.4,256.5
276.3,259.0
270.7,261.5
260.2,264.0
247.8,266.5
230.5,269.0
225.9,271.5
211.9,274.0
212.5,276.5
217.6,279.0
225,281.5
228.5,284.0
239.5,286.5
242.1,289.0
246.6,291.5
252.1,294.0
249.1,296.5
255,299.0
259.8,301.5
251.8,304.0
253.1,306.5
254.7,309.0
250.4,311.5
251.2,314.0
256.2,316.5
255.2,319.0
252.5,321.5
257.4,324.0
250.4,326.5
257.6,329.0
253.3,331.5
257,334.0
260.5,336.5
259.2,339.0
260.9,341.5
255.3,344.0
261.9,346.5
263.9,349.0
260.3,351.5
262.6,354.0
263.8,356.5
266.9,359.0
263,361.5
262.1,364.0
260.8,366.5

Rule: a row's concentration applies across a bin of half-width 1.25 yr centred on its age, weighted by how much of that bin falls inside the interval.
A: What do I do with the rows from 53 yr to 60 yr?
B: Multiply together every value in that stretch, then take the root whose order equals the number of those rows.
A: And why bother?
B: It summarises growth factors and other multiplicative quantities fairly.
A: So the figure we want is 283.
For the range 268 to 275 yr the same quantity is 223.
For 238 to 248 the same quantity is 261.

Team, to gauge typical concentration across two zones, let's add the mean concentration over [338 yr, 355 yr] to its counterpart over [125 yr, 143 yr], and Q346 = 542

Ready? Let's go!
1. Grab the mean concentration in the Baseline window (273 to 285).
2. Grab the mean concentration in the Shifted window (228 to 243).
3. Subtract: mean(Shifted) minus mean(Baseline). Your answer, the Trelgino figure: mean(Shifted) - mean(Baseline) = 52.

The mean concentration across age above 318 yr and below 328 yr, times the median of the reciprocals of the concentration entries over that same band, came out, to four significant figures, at 1.000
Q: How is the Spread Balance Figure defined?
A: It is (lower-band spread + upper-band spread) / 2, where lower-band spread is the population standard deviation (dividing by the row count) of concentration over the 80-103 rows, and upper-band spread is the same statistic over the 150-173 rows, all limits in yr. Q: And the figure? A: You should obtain 7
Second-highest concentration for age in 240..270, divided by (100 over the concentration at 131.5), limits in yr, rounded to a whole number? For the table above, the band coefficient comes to 792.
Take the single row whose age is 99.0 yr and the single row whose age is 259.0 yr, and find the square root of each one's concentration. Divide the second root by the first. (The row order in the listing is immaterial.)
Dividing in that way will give 0.99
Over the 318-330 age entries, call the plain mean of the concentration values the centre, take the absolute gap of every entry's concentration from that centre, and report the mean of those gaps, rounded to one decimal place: 2.5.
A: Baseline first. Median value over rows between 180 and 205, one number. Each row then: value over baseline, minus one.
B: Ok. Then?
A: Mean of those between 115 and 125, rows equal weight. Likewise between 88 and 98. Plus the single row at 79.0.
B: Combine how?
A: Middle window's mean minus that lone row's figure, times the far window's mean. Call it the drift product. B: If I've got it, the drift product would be -0.007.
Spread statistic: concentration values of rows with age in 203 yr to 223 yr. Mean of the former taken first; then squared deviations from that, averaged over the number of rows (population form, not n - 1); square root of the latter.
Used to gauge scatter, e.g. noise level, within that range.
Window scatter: 21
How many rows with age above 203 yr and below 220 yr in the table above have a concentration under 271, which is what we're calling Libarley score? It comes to 4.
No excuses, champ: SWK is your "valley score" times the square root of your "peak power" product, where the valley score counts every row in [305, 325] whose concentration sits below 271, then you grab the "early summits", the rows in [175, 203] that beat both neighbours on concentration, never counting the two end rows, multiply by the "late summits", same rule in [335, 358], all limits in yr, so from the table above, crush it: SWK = 20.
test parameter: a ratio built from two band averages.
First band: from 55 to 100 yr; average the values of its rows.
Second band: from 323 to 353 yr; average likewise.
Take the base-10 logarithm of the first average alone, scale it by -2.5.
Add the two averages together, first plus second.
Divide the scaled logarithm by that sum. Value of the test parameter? -0.0111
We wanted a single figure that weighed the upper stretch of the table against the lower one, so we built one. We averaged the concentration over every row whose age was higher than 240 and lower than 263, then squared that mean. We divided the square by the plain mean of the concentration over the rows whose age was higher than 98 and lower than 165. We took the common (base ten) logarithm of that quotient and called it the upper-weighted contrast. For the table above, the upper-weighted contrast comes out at 2.42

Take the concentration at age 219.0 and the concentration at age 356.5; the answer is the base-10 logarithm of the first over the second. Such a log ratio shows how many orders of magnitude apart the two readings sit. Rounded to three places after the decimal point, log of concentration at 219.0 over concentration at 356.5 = 0.062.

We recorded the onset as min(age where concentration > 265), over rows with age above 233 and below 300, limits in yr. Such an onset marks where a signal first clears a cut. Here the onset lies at 249.0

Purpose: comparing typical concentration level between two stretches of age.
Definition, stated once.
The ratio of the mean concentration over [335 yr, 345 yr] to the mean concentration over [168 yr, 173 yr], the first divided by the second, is 0.965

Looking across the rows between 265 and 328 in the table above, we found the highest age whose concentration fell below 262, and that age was 326.5 yr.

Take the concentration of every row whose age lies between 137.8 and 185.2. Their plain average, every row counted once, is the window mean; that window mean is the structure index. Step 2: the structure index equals 271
